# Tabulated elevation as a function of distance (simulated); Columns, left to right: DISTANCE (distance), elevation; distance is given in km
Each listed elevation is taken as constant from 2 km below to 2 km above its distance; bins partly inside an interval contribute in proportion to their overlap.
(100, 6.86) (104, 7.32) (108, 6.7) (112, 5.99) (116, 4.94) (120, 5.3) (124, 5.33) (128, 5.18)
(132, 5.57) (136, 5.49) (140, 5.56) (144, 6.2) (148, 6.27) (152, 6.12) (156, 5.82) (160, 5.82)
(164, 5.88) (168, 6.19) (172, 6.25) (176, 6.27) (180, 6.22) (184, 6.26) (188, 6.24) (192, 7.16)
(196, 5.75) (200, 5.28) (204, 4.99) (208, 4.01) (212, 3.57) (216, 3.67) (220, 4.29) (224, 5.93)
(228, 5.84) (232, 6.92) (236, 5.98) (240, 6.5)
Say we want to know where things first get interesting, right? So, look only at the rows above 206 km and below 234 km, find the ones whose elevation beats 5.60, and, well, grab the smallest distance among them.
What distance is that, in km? 224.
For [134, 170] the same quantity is 144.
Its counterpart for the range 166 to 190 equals 168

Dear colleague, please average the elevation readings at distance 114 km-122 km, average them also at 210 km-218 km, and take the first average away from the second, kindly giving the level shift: -1.5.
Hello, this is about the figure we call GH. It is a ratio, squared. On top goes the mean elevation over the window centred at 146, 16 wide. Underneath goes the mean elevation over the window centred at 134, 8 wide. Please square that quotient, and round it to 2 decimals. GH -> 1.19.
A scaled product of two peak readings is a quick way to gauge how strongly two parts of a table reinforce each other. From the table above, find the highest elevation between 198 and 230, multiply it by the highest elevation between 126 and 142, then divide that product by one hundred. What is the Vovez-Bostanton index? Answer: 0.33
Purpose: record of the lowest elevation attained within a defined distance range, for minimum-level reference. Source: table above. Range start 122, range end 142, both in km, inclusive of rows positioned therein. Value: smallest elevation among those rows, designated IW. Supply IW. 5.18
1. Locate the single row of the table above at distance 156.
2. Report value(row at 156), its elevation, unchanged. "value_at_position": 5.82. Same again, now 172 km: 6.25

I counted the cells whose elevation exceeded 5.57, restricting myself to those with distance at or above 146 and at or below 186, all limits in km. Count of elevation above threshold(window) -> 10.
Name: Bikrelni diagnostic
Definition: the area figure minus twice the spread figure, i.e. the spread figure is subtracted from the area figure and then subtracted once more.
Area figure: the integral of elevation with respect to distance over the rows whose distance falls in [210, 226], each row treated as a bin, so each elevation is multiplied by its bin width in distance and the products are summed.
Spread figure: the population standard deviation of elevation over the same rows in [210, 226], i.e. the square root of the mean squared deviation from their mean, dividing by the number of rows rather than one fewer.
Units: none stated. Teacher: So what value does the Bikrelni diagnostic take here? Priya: 68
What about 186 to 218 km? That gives 160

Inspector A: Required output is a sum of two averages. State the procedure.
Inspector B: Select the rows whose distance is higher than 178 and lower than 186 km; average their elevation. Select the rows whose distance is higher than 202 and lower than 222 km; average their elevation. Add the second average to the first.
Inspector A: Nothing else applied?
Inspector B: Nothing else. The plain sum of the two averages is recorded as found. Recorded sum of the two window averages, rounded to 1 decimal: 10.3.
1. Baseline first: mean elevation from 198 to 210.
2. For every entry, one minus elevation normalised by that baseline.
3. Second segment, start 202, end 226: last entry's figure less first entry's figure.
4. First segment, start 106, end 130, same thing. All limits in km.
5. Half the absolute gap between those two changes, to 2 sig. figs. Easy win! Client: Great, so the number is 0.26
